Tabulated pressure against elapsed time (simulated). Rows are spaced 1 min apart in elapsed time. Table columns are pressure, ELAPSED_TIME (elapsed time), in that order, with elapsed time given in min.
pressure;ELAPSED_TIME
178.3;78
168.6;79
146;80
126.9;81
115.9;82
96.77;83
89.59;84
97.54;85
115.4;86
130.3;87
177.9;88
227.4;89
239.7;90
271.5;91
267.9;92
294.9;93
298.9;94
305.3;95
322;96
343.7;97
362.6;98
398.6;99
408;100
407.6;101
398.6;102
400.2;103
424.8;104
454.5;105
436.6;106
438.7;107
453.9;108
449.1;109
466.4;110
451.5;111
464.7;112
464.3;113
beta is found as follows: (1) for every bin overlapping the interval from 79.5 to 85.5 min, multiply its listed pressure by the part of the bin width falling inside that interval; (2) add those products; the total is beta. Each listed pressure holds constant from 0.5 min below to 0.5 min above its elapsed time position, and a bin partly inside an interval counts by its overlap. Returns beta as 673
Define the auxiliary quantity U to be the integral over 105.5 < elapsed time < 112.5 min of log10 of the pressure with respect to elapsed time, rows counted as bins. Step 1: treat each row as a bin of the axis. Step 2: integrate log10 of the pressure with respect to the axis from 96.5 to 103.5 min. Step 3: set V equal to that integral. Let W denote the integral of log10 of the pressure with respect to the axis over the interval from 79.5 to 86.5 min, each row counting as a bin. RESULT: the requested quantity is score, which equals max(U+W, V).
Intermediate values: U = 18.6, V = 18.1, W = 14.3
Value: 32.9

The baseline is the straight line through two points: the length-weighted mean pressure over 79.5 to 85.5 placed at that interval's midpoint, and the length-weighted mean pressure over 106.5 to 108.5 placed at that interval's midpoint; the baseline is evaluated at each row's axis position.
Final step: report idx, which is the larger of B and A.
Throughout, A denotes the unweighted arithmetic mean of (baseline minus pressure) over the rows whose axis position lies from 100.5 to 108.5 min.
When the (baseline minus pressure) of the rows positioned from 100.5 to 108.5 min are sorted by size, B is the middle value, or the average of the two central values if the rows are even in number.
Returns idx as -20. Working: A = -21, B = -20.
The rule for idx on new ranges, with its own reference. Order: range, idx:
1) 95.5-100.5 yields -43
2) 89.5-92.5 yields -29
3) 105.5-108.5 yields -1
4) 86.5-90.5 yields -2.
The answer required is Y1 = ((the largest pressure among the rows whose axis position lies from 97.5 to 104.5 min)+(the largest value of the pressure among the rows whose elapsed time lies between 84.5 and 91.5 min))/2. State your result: 348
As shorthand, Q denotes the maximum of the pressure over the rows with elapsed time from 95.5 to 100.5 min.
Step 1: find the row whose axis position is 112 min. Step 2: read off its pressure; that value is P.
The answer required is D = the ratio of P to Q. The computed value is 1.1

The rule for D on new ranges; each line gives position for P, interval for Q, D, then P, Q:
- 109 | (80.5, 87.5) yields 3.4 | 449.1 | 130.3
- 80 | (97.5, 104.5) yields 0.3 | 146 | 424.8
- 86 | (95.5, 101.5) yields 0.3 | 115.4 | 408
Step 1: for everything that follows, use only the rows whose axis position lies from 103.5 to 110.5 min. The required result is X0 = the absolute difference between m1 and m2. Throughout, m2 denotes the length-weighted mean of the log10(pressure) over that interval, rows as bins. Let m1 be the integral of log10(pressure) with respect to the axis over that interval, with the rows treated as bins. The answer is 15.9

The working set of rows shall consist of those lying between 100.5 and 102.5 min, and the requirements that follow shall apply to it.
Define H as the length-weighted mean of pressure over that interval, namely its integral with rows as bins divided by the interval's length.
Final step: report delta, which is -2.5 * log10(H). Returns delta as -6.5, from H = 403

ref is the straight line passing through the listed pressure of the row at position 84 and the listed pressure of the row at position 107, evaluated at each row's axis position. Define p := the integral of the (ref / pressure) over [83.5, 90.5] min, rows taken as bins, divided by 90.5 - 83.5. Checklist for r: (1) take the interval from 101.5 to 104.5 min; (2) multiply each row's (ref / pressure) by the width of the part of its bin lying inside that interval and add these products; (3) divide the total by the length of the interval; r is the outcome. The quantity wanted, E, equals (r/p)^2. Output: 1.0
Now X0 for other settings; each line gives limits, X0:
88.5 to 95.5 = 14.6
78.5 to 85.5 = 12.4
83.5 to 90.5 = 12.9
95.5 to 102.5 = 15.5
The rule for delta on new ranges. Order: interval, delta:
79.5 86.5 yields -5.1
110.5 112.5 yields -6.7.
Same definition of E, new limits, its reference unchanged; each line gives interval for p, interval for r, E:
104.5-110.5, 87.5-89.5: 0.6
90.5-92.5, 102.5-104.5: 1.5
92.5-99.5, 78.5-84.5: 0.4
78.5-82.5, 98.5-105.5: 9.5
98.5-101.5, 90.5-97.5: 0.9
